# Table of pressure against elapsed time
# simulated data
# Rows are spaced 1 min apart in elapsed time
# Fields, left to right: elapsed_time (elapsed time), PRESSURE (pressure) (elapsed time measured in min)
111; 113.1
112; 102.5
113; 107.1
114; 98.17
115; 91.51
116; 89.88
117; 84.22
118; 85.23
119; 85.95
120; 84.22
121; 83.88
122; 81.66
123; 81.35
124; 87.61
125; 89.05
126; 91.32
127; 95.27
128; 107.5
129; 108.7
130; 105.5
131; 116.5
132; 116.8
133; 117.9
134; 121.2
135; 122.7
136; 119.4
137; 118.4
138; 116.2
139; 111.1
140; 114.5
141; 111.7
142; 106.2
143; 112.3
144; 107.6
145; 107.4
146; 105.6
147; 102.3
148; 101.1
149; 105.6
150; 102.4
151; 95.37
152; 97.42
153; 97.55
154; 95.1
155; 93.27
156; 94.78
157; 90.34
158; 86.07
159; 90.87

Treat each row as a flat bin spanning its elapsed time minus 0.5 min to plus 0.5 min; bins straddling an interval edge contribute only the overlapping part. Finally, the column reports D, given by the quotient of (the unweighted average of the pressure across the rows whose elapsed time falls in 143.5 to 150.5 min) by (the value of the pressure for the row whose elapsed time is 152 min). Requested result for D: 1.07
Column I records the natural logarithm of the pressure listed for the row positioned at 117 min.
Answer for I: 4.43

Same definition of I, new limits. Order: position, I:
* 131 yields 4.76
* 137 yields 4.77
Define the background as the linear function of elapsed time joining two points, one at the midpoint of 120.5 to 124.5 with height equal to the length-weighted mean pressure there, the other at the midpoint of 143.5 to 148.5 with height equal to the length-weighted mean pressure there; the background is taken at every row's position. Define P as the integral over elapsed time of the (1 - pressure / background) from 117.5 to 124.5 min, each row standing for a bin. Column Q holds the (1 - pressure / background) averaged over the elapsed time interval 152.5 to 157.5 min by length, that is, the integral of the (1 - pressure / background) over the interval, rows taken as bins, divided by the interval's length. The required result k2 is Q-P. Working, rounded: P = -0.2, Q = 0.17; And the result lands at 0.3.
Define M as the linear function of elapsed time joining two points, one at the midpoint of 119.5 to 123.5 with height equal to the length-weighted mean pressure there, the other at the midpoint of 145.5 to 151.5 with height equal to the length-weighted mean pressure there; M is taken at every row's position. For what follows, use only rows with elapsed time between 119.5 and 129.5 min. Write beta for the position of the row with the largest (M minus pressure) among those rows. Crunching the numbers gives 123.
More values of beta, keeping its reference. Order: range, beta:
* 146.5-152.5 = 151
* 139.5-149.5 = 148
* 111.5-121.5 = 121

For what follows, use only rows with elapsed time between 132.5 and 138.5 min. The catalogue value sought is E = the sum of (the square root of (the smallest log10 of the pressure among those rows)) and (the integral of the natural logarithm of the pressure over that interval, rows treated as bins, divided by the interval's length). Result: 6.22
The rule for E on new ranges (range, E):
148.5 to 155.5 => 5.99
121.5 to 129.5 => 5.91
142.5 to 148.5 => 6.08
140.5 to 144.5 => 6.12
